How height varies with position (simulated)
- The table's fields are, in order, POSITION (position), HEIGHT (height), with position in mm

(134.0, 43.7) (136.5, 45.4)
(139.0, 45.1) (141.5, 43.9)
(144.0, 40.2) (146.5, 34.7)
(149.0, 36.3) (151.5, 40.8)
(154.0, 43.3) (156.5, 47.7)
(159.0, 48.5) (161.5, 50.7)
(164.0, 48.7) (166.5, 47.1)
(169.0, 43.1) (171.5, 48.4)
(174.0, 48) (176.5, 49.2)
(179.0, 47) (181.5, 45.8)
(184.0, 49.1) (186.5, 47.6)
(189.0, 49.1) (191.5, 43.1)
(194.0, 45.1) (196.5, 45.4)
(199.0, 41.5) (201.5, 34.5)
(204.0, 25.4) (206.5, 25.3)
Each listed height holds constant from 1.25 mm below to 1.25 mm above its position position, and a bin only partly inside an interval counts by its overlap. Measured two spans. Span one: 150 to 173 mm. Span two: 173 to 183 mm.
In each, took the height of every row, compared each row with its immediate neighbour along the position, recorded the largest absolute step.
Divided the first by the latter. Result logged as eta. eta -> 2.4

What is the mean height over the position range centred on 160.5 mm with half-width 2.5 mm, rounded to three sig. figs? 49.6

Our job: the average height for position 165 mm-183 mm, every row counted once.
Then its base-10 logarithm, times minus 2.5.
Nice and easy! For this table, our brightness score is -4.18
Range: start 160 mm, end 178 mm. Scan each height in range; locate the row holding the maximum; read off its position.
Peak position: 161.5 mm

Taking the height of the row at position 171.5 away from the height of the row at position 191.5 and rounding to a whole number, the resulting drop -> -5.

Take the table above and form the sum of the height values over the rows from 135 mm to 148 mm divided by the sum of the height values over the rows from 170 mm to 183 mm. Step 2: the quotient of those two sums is 0.88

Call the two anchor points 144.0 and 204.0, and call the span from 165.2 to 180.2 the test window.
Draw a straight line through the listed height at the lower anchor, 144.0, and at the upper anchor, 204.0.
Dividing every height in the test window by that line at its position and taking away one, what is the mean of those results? 0.4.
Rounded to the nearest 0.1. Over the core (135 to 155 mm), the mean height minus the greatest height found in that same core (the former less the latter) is -4.2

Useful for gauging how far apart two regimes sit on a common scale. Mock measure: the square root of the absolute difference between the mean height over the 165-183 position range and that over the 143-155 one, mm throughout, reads 2.8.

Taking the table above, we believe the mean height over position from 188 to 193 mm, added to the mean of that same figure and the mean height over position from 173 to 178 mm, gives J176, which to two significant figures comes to 93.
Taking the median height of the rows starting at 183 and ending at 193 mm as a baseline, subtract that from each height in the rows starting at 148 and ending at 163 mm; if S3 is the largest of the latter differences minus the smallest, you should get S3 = 14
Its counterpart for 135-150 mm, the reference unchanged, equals 11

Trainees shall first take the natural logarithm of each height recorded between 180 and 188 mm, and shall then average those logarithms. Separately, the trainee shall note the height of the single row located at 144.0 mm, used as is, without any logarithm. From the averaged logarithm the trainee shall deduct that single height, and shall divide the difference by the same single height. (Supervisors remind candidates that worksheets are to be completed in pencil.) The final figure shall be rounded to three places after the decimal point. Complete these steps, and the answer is -0.904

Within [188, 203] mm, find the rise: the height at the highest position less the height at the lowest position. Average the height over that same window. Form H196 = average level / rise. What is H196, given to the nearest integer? -3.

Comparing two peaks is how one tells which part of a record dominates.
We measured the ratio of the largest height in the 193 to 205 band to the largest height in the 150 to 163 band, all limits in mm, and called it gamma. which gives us 0.90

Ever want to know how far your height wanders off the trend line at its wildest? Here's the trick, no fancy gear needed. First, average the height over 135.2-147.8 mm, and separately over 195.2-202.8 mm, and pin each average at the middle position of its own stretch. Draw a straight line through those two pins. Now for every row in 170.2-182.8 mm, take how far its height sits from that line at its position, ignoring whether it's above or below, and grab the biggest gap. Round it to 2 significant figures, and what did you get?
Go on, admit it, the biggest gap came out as 8.2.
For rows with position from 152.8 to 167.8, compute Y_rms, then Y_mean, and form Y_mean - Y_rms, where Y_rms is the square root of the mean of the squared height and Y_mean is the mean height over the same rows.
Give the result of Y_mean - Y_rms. -0.05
